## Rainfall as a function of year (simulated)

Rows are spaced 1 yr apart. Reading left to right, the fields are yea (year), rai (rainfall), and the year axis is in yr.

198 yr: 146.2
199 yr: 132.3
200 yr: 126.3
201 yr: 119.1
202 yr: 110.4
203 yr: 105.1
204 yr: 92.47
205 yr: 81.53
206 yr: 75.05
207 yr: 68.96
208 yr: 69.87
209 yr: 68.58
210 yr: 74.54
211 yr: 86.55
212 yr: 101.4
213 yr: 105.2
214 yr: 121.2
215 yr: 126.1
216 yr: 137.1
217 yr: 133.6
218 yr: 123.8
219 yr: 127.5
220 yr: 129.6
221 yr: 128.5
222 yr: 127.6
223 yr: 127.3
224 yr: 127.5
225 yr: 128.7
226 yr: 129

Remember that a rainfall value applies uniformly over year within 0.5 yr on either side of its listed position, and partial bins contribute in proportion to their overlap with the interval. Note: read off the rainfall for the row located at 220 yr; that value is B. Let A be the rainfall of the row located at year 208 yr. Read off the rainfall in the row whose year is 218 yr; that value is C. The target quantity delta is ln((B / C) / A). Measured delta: -4.20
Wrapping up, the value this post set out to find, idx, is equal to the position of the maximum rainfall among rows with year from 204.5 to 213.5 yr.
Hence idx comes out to 213 yr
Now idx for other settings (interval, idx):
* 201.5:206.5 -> 202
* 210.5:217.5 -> 216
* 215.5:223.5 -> 216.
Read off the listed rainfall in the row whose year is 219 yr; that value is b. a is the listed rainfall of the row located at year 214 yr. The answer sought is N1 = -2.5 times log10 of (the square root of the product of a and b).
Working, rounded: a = 121.2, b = 127.5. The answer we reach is -5.24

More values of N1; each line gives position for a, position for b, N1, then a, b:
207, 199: -4.95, 68.96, 132.3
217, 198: -5.36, 133.6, 146.2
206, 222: -4.98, 75.05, 127.6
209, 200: -4.92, 68.58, 126.3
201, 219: -5.23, 119.1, 127.5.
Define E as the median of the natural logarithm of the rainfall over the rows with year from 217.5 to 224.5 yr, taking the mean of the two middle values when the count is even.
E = 4.85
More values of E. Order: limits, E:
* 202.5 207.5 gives 4.40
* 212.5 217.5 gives 4.84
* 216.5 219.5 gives 4.85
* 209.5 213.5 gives 4.54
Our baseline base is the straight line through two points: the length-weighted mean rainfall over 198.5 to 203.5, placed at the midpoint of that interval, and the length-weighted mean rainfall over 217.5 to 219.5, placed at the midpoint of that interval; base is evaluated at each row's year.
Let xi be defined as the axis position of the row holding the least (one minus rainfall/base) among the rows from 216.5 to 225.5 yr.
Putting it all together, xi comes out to 217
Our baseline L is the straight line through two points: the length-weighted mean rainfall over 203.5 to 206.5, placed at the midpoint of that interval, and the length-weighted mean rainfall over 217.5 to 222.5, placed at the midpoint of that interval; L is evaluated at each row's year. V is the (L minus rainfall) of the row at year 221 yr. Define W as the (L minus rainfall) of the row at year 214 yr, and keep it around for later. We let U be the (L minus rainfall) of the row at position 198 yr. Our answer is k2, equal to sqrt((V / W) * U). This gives 4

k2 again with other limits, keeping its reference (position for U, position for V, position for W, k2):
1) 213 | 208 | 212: 4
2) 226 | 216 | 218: 12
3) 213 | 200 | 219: 5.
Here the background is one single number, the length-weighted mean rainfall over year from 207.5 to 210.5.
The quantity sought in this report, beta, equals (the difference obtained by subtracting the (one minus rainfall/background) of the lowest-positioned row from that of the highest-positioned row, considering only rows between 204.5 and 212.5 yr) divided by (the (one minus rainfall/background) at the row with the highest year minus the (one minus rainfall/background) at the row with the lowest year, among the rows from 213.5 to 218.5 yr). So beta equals 7.6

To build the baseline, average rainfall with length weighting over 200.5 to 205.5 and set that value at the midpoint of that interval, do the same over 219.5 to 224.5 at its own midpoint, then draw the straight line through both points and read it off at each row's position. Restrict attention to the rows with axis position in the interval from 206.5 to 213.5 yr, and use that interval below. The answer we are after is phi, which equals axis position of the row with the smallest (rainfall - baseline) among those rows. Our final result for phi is 209 yr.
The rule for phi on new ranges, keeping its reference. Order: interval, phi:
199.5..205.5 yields 205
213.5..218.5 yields 218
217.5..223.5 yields 223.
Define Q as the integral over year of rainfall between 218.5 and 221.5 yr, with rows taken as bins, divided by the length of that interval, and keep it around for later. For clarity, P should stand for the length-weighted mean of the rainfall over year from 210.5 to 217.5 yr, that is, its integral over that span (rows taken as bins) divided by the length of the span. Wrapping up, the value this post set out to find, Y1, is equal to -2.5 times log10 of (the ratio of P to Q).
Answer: 0.1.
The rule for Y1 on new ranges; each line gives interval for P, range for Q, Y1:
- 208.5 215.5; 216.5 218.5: 0.3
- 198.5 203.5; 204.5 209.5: -0.5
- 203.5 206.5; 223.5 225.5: 0.5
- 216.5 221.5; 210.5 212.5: -0.3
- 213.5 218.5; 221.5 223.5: 0.0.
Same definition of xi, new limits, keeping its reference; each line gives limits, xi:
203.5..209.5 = 204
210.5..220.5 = 216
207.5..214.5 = 214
